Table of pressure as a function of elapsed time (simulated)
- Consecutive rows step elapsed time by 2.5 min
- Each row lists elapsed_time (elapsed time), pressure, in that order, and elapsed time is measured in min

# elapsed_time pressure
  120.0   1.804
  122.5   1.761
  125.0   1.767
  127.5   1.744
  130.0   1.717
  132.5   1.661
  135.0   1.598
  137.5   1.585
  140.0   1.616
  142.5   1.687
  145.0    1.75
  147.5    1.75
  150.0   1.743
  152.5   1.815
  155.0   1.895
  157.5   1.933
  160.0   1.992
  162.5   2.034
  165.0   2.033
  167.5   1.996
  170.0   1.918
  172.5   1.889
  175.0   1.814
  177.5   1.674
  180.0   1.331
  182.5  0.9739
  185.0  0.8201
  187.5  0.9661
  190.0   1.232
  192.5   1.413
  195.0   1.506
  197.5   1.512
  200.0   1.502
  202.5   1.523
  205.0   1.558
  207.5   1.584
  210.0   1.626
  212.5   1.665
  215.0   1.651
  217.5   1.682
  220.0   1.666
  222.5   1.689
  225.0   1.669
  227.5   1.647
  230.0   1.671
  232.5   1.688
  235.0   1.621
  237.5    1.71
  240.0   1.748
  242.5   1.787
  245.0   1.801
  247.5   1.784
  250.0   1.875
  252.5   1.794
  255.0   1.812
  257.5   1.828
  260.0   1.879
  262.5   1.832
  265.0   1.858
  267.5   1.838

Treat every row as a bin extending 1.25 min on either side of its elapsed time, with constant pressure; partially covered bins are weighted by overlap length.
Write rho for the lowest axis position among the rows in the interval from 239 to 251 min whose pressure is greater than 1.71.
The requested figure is 240.0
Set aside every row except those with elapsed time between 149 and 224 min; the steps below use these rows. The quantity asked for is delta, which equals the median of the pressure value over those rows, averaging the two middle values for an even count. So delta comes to 1.67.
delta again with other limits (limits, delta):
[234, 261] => 1.79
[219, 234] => 1.67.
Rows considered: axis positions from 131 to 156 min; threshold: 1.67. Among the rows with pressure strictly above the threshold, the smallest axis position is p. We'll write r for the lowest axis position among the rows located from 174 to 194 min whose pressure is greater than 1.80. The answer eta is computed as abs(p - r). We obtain 32.5 min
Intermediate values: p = 142.5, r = 175.0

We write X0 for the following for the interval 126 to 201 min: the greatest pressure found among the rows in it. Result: 2.034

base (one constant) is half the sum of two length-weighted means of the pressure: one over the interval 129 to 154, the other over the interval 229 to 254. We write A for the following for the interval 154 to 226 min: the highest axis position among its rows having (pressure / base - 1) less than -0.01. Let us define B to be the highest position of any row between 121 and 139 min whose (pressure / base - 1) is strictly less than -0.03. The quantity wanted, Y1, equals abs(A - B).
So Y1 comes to 87.5 min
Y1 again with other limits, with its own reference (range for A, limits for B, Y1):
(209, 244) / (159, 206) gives 30.0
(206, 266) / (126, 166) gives 95.0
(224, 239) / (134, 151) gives 95.0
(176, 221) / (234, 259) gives 15.0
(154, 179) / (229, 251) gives 57.5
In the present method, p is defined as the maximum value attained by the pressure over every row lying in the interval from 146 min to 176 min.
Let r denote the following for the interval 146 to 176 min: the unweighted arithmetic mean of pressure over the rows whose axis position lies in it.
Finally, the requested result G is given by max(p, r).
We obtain 2.03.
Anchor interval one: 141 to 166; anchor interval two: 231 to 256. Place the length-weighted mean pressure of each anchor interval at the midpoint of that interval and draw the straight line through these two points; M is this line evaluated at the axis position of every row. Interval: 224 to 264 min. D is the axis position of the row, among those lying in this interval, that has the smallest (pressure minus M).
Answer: 235.0 min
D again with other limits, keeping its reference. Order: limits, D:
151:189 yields 185.0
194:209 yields 195.0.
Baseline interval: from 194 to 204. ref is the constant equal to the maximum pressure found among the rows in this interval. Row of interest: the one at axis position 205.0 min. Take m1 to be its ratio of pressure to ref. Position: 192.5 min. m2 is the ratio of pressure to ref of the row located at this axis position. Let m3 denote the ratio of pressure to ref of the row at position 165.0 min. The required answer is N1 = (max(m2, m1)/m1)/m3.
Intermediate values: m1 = 1.02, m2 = 0.928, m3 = 1.3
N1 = 0.75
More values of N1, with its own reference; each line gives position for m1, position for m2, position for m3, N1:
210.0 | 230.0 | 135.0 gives 0.98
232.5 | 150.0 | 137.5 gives 0.99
